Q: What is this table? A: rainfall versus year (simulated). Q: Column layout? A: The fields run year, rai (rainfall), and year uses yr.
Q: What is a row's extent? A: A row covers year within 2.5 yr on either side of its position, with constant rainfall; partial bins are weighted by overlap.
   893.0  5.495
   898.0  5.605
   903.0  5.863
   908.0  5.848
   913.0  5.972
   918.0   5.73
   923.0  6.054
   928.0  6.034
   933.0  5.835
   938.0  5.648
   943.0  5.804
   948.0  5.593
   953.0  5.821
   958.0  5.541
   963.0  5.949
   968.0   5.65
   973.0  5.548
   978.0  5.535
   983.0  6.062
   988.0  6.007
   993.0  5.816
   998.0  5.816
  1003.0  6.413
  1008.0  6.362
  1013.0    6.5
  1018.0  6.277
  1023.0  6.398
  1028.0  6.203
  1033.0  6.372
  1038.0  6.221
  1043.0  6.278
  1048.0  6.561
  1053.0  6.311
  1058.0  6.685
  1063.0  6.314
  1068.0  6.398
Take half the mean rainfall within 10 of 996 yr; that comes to 3.01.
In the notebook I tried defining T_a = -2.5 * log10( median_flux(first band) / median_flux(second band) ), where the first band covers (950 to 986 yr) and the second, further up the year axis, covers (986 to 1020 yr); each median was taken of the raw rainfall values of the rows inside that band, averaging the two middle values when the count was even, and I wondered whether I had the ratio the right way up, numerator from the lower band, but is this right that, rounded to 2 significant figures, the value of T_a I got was 0.11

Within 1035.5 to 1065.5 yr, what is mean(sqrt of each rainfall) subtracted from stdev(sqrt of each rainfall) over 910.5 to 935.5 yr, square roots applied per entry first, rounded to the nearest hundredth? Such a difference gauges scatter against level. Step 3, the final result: -2.50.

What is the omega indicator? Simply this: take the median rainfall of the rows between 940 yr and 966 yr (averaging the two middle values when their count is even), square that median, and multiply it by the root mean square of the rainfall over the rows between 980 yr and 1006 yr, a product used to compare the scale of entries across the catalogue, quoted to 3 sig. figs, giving 203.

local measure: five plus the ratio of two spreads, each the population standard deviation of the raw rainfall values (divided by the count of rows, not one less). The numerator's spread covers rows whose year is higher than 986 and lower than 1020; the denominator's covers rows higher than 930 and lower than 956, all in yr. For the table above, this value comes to 7.66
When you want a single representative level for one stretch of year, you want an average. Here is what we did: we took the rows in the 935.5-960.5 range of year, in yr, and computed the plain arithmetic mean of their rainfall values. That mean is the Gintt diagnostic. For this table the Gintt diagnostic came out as 5.68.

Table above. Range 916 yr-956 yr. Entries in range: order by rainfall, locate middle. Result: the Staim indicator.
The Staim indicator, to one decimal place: 5.8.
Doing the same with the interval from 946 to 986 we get 5.6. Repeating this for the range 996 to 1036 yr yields 6.4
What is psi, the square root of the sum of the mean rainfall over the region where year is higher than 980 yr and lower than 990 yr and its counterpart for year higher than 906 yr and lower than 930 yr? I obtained 3.46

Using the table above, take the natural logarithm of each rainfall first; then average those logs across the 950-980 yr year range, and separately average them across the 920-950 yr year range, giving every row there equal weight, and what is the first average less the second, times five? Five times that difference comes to -0.13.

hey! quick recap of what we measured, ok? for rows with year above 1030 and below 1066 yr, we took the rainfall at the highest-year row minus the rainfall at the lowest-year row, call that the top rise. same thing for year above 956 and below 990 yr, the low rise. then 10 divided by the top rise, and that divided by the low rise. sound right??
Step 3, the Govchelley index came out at -370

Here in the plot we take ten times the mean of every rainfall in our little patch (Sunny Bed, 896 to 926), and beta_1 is 58.5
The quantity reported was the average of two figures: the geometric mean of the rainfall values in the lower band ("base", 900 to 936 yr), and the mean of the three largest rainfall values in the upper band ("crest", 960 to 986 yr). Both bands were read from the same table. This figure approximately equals 5.90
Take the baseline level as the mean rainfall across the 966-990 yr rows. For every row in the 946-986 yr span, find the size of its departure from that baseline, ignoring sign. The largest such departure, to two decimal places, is 0.30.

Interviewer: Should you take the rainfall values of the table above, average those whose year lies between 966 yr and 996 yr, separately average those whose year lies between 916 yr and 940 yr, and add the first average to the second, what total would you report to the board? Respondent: 11.6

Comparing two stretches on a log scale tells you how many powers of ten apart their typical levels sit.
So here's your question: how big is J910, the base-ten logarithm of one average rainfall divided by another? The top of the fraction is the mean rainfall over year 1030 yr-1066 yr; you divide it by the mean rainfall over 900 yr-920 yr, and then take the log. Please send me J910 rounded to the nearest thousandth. 0.038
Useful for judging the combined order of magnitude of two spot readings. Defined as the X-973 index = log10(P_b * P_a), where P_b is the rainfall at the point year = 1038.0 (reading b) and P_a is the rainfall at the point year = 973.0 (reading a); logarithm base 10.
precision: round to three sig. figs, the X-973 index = 1.54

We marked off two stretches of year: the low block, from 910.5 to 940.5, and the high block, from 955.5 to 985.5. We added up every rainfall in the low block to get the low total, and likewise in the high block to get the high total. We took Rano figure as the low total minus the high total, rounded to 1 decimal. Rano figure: 1.0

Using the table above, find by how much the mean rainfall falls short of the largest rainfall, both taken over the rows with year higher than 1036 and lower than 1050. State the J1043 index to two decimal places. 0.21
